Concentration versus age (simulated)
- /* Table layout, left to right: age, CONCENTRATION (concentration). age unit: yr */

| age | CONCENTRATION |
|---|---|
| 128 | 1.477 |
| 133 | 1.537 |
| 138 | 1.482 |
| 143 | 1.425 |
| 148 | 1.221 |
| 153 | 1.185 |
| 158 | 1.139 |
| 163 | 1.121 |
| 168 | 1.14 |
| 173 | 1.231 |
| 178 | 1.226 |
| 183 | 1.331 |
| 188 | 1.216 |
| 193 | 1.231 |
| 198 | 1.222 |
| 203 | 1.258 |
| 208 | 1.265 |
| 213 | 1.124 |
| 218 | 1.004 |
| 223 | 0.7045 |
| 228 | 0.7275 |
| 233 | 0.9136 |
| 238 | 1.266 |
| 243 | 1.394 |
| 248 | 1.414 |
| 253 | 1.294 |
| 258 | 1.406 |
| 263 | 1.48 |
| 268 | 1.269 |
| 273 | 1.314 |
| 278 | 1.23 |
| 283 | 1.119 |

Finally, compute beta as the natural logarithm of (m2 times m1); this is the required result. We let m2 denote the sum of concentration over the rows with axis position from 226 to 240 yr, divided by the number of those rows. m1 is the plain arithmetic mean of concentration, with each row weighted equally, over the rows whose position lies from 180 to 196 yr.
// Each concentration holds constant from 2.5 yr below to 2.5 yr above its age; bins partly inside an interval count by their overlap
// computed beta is 0.20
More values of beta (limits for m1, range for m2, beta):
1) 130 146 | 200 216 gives 0.59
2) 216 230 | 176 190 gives 0.02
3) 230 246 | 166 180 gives 0.36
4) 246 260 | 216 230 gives 0.11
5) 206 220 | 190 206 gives 0.34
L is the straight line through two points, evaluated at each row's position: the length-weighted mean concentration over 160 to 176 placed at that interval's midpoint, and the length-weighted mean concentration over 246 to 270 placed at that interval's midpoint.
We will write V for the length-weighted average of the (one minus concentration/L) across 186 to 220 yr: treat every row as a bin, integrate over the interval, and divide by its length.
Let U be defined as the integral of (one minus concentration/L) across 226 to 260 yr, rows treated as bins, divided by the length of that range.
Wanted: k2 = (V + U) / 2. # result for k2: 0.07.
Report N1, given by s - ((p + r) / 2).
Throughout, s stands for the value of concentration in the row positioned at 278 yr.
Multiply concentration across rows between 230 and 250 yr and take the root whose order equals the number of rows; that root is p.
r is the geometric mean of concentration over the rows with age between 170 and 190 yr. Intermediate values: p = 1.23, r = 1.25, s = 1.23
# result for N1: -0.01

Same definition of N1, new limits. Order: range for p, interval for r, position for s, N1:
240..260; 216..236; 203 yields 0.16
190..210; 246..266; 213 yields -0.20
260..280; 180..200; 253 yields 0.01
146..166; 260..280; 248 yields 0.17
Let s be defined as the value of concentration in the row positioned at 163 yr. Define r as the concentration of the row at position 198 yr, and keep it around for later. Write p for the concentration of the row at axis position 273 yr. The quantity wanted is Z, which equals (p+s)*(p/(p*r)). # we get 1.99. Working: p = 1.314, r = 1.222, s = 1.121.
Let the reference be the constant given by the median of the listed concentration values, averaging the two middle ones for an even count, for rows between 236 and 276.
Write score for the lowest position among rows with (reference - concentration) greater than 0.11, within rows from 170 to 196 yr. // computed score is 173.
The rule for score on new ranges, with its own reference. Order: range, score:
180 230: 188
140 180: 148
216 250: 218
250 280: 278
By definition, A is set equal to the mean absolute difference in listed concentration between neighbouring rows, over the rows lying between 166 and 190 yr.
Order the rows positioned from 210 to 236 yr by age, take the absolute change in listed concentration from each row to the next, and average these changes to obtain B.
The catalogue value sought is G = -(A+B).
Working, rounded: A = 0.08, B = 0.16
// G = -0.24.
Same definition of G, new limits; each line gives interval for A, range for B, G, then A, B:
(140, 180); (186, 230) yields -0.14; 0.06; 0.08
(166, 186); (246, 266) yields -0.17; 0.07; 0.10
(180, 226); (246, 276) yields -0.21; 0.09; 0.11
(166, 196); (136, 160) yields -0.15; 0.07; 0.09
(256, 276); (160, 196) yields -0.17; 0.11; 0.06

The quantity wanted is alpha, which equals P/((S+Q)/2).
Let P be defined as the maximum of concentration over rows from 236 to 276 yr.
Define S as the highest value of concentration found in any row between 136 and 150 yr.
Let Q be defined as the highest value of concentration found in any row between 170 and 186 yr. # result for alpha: 1.05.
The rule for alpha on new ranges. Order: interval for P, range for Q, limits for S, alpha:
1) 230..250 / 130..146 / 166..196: 0.99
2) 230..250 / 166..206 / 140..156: 1.03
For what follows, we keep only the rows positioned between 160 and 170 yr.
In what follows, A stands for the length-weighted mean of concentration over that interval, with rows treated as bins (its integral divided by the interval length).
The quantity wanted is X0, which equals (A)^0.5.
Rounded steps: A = 1.13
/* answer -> 1.06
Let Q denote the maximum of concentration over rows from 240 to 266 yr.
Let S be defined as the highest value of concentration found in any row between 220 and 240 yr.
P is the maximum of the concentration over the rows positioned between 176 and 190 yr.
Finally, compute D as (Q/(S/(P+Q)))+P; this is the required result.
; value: 4.62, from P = 1.331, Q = 1.48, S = 1.266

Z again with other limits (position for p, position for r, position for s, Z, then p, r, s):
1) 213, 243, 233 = 1.46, 1.124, 1.394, 0.9136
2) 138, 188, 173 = 2.23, 1.482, 1.216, 1.231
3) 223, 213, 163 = 1.62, 0.7045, 1.124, 1.121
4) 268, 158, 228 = 1.75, 1.269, 1.139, 0.7275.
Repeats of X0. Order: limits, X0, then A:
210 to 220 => 1.04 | 1.08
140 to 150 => 1.16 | 1.34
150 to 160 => 1.08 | 1.17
